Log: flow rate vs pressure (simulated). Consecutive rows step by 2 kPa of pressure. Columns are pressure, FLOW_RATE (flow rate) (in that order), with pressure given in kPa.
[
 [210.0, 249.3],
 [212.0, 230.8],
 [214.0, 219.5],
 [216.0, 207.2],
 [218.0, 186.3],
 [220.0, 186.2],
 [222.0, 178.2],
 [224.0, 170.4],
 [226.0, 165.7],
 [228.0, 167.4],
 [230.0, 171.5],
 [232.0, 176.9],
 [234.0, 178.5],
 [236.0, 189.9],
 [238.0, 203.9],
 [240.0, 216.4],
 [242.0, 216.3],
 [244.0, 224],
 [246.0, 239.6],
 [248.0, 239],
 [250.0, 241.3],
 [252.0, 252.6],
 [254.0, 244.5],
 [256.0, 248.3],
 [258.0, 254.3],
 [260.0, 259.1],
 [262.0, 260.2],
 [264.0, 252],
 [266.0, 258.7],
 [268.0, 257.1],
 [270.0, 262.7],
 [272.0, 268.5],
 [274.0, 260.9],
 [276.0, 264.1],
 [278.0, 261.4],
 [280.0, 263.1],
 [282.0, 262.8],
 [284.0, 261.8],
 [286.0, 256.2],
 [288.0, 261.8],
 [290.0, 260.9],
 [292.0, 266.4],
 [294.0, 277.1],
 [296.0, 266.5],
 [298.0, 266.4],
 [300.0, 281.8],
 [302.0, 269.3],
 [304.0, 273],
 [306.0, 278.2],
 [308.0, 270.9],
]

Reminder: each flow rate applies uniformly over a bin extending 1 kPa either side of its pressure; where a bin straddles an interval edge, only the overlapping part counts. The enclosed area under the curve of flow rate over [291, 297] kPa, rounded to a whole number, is 1620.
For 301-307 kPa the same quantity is 1641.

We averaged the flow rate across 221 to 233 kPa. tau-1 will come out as 172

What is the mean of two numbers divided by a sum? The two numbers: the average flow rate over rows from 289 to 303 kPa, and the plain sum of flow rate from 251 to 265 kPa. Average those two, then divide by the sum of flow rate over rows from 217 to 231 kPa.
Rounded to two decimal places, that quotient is 0.83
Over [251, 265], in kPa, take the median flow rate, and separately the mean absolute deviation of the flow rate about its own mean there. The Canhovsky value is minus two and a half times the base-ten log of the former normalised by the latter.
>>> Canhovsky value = -4.5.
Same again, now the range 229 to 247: -2.5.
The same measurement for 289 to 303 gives -4.2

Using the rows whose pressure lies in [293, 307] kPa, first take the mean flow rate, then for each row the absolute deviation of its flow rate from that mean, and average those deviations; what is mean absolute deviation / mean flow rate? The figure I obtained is 0.018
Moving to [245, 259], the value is 0.021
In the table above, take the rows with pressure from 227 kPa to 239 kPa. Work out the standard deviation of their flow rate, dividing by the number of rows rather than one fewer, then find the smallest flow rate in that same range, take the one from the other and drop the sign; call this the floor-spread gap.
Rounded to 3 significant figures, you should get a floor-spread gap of 155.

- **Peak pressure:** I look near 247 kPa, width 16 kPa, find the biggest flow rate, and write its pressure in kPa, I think 252.0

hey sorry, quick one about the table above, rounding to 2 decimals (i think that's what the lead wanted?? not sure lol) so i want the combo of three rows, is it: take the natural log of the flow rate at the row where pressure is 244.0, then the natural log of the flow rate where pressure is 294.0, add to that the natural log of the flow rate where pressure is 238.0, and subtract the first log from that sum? 5.53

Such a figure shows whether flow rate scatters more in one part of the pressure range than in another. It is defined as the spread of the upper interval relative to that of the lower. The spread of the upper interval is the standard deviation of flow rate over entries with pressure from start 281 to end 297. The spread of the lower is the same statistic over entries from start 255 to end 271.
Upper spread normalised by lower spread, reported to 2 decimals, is 1.30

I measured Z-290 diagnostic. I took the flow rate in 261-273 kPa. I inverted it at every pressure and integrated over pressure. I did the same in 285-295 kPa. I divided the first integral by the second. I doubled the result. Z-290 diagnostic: 2.4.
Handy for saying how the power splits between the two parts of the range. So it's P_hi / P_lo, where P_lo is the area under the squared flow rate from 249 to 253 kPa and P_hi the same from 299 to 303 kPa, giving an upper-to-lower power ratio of 1.2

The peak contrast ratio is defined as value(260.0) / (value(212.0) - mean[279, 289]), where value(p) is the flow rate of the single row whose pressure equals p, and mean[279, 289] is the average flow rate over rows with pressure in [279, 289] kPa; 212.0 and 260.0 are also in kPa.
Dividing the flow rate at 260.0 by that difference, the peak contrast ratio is -8.5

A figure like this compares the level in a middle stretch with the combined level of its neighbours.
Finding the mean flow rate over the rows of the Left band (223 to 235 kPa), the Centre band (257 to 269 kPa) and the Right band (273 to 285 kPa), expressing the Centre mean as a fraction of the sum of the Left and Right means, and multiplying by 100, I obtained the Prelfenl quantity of 59.2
